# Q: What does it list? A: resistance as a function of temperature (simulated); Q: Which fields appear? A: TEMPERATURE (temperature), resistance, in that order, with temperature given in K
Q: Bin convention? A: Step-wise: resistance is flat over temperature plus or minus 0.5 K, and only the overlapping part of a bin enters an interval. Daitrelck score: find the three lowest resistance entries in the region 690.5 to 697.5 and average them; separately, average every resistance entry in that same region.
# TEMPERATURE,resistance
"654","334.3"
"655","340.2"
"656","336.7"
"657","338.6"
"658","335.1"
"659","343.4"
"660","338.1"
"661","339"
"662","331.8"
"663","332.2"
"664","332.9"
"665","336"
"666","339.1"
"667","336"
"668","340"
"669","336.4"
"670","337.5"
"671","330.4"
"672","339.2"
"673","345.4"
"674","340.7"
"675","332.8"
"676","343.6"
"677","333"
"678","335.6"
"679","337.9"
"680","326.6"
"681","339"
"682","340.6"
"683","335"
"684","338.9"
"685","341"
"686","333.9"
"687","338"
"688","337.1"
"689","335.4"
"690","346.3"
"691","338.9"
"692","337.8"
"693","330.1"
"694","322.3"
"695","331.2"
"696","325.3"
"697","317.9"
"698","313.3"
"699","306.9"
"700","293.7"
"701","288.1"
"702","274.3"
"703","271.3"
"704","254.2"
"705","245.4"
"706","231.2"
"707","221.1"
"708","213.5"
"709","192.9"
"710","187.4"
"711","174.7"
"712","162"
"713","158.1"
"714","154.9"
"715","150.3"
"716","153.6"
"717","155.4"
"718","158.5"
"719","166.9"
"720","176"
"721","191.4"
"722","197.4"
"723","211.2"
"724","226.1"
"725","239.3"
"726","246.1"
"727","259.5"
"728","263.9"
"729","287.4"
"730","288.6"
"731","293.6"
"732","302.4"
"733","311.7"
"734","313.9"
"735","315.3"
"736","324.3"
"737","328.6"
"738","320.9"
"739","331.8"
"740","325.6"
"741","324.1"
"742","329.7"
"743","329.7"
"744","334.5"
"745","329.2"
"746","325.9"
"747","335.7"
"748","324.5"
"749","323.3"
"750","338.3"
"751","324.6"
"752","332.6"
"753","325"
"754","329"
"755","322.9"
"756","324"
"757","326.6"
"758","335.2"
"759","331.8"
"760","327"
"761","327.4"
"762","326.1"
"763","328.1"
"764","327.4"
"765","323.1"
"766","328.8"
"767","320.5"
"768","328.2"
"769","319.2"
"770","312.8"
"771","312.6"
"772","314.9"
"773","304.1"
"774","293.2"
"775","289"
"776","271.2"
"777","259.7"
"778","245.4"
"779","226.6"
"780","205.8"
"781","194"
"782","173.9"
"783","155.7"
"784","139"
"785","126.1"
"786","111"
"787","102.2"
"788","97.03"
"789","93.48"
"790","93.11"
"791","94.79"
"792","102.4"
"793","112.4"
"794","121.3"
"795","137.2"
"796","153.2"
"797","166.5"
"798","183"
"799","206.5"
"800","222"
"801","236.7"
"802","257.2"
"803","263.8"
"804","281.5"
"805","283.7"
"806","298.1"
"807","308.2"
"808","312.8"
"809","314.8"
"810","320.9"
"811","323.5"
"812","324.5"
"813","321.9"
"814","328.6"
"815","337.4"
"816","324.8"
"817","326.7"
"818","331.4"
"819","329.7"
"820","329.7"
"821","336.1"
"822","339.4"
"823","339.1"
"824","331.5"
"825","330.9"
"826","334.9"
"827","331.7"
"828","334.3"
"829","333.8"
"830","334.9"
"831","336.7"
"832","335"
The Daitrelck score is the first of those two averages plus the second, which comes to 651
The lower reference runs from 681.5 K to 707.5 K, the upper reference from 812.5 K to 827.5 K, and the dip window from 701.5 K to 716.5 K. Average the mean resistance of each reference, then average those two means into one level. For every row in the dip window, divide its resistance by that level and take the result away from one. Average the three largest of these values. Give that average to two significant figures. 0.52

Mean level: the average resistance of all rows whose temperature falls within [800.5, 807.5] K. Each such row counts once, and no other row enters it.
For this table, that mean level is 276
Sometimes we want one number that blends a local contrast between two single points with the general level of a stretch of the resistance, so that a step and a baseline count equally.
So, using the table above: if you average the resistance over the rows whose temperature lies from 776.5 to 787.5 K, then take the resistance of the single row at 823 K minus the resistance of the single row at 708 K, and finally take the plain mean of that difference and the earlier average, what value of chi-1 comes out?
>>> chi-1 151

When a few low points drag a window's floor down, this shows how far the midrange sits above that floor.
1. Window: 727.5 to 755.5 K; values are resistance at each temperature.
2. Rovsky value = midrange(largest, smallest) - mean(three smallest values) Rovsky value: 21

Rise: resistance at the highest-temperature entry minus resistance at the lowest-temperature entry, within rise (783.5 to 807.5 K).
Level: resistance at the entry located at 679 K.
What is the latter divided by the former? 2.0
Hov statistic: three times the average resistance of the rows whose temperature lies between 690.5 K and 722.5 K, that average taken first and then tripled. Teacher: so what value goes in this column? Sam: 712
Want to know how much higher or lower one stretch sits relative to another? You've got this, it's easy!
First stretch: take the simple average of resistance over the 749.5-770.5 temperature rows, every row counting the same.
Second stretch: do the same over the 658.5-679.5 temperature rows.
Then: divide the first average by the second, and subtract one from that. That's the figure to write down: 0.0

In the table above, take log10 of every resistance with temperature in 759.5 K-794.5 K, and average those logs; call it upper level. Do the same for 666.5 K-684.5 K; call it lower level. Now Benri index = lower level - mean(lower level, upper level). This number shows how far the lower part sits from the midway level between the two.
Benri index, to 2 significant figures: 0.11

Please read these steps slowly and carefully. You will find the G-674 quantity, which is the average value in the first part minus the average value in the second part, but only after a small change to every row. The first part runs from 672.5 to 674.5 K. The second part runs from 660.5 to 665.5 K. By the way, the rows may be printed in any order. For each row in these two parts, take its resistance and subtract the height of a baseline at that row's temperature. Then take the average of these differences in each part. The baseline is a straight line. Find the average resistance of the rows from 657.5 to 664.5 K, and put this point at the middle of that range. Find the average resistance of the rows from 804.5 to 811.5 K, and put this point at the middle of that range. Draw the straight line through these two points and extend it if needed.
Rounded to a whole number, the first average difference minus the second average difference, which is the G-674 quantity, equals 11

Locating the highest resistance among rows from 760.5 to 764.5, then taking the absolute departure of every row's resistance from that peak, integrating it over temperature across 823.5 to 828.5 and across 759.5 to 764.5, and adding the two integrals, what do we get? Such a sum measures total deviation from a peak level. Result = 27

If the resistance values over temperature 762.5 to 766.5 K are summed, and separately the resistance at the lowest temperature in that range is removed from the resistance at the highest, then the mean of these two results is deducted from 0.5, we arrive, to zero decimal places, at -654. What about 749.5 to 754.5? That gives -820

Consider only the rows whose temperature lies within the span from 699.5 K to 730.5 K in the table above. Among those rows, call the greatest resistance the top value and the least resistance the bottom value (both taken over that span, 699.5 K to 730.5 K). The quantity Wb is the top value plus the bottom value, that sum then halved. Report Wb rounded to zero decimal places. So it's 222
